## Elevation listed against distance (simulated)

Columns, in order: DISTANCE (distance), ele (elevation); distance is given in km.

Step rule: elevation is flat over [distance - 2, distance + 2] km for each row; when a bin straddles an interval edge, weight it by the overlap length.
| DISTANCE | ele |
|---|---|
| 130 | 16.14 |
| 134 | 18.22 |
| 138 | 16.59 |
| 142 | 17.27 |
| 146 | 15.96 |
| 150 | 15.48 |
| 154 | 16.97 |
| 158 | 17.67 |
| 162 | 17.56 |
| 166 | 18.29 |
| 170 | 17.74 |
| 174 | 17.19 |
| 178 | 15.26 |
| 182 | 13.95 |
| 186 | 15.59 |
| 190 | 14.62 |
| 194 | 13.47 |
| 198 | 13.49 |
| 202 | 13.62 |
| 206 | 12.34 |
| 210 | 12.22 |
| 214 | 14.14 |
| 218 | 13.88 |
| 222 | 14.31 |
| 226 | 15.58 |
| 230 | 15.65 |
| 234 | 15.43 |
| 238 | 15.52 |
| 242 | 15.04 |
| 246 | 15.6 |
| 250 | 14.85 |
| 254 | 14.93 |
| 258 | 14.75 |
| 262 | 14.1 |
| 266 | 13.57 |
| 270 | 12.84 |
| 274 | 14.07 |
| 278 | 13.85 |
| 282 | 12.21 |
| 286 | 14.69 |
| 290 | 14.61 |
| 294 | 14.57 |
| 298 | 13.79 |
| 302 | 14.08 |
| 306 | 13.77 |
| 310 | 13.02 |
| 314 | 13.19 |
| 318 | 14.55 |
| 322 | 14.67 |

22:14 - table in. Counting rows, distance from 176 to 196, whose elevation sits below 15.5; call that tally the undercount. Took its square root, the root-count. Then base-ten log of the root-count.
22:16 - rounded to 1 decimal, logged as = 0.3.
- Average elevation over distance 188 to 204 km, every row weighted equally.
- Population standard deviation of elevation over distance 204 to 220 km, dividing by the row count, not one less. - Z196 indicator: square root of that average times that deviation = 3.5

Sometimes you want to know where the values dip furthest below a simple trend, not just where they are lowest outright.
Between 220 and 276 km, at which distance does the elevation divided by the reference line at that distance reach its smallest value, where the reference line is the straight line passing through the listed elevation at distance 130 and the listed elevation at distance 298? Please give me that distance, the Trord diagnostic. 270 km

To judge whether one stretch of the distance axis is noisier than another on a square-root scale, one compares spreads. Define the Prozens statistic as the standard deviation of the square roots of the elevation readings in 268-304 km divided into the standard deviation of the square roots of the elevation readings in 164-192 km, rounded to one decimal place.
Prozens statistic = 1.8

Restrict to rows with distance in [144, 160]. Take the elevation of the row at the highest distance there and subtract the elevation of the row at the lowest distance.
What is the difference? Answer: 1.7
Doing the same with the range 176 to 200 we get -1.8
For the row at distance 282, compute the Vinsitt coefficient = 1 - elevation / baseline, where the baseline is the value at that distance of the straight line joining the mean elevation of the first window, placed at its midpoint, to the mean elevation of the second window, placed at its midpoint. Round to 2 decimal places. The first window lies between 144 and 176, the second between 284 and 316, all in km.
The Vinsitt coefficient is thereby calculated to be 0.15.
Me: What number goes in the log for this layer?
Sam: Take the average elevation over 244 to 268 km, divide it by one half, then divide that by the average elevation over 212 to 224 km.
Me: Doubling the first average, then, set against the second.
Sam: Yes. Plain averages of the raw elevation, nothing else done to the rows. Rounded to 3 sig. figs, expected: 2.07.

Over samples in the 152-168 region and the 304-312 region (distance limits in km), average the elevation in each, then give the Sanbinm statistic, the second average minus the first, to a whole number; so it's -4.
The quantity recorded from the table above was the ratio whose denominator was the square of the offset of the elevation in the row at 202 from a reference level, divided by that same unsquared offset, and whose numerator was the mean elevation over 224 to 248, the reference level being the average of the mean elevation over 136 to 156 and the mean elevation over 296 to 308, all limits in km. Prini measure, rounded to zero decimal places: -10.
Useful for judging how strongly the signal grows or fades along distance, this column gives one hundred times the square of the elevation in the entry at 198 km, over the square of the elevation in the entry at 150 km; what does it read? 76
